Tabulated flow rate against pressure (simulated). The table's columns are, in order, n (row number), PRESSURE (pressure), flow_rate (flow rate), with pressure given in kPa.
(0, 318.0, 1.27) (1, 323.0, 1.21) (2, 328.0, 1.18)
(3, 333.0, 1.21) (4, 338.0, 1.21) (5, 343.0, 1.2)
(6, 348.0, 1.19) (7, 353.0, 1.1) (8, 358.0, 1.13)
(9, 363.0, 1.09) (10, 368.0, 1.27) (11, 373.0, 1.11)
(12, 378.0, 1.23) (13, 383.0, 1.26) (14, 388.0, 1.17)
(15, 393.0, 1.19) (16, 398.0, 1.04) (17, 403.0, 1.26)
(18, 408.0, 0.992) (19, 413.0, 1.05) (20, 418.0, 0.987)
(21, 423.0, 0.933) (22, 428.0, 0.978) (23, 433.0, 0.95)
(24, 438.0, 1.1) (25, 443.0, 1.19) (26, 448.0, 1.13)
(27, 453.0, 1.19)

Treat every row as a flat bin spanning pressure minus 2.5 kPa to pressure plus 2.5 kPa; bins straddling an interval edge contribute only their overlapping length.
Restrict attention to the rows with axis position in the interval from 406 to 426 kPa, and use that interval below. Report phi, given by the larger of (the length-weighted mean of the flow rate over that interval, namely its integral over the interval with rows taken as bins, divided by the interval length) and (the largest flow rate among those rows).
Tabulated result 1.05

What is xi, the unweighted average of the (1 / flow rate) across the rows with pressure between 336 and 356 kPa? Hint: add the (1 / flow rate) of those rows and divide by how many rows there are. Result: 0.85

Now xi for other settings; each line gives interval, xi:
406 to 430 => 1.01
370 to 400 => 0.86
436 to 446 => 0.87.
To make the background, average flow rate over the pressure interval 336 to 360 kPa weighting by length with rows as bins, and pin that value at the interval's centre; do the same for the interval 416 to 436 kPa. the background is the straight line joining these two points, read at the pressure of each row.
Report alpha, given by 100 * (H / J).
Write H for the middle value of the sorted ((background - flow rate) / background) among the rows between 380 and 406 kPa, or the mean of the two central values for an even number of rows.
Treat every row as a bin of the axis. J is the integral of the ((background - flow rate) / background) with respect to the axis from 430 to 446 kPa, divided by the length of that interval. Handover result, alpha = 85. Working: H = -0.13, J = -0.156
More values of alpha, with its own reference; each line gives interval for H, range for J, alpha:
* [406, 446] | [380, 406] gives 9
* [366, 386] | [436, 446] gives 57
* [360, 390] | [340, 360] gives -3410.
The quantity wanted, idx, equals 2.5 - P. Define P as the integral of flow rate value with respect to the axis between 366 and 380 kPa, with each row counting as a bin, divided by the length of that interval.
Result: 1.30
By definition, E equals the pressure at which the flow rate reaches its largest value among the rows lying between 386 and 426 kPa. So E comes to 403.0 kPa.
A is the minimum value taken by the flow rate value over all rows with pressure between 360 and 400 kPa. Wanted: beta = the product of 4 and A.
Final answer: 4.2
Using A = 1.04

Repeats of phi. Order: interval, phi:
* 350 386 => 1.27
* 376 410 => 1.26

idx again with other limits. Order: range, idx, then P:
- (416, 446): 1.47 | 1.03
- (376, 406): 1.31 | 1.19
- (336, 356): 1.33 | 1.17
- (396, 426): 1.46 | 1.04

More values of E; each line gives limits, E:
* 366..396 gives 368.0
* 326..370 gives 368.0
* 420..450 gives 443.0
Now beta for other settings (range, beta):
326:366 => 4.4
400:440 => 3.7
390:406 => 4.2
